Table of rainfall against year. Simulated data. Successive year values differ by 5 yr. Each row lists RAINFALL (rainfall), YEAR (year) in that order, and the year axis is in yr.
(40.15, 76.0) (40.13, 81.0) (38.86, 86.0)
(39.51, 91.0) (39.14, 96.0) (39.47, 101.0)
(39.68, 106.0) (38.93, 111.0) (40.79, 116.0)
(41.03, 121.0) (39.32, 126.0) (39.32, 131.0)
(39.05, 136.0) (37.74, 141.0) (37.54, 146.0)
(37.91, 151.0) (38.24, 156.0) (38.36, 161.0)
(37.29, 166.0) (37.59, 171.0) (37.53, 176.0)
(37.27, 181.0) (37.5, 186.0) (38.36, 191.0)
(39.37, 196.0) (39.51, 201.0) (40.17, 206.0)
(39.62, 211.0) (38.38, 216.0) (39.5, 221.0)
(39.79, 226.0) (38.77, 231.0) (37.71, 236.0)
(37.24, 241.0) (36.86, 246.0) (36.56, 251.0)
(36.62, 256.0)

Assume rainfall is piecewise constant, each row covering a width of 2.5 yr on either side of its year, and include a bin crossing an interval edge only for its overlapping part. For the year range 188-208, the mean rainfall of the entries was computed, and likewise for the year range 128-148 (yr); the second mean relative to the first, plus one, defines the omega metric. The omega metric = 1.98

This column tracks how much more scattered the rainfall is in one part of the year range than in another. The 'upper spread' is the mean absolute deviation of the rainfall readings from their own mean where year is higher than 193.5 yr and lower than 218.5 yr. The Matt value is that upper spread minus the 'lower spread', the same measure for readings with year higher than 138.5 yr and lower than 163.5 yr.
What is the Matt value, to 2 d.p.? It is 0.15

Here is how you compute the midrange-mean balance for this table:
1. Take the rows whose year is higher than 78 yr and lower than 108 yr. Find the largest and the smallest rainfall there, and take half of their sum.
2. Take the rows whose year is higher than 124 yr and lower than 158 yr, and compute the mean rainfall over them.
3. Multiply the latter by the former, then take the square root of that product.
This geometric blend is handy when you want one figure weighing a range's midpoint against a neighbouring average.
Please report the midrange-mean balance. 39.0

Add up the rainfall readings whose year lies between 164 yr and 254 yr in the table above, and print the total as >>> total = 689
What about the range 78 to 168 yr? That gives 702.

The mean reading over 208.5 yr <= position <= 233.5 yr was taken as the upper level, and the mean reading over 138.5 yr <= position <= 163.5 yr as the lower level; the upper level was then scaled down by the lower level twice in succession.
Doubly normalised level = 0.0272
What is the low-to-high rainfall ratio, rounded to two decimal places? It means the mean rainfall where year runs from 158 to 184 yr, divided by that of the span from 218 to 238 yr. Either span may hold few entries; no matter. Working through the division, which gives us 0.97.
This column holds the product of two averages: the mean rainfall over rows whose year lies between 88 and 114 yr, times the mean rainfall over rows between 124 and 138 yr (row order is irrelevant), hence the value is 1544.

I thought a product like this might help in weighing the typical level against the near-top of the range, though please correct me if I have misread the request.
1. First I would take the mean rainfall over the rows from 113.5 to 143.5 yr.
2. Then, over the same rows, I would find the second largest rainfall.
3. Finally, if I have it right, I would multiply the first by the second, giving 1613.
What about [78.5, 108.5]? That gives 1566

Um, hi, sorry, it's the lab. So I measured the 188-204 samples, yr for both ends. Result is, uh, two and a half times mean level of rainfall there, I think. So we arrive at 98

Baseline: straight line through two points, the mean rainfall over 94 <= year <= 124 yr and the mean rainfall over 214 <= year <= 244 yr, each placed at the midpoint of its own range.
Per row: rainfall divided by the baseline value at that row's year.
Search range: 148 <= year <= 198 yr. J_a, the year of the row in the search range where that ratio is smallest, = 166.0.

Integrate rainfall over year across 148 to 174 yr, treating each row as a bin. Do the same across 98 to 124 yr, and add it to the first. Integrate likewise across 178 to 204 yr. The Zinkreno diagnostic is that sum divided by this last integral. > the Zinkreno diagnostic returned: 2.03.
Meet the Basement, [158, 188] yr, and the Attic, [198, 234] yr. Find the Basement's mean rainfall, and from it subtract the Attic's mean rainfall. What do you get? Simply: -1.8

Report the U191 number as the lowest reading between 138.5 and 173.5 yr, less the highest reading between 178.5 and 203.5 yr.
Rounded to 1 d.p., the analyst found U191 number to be -2.2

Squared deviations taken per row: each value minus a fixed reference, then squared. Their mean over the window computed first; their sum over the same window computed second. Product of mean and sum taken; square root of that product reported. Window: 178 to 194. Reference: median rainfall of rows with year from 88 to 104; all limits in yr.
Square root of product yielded 6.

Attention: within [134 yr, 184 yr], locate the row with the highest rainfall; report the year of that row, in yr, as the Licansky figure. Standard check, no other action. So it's 136.0 yr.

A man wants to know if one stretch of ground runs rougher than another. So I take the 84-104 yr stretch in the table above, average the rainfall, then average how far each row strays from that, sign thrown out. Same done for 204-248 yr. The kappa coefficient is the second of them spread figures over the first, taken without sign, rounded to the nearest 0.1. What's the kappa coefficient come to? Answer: 4.1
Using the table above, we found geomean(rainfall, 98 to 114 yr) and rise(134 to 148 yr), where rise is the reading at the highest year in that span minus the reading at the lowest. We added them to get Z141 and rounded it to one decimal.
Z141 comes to 37.8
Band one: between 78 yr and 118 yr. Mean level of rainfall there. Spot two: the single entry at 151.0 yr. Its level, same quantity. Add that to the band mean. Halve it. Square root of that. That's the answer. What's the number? 6.22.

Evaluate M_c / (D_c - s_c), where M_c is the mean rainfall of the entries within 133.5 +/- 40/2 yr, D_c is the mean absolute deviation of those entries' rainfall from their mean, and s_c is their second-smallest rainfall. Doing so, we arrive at -1.065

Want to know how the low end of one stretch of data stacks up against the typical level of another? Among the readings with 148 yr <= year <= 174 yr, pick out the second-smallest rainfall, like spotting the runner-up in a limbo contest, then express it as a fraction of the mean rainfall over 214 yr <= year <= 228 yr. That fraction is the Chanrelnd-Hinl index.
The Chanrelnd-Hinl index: 0.96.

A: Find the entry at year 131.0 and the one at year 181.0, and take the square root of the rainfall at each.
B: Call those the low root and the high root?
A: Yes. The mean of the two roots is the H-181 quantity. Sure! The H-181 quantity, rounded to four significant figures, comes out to 6.188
